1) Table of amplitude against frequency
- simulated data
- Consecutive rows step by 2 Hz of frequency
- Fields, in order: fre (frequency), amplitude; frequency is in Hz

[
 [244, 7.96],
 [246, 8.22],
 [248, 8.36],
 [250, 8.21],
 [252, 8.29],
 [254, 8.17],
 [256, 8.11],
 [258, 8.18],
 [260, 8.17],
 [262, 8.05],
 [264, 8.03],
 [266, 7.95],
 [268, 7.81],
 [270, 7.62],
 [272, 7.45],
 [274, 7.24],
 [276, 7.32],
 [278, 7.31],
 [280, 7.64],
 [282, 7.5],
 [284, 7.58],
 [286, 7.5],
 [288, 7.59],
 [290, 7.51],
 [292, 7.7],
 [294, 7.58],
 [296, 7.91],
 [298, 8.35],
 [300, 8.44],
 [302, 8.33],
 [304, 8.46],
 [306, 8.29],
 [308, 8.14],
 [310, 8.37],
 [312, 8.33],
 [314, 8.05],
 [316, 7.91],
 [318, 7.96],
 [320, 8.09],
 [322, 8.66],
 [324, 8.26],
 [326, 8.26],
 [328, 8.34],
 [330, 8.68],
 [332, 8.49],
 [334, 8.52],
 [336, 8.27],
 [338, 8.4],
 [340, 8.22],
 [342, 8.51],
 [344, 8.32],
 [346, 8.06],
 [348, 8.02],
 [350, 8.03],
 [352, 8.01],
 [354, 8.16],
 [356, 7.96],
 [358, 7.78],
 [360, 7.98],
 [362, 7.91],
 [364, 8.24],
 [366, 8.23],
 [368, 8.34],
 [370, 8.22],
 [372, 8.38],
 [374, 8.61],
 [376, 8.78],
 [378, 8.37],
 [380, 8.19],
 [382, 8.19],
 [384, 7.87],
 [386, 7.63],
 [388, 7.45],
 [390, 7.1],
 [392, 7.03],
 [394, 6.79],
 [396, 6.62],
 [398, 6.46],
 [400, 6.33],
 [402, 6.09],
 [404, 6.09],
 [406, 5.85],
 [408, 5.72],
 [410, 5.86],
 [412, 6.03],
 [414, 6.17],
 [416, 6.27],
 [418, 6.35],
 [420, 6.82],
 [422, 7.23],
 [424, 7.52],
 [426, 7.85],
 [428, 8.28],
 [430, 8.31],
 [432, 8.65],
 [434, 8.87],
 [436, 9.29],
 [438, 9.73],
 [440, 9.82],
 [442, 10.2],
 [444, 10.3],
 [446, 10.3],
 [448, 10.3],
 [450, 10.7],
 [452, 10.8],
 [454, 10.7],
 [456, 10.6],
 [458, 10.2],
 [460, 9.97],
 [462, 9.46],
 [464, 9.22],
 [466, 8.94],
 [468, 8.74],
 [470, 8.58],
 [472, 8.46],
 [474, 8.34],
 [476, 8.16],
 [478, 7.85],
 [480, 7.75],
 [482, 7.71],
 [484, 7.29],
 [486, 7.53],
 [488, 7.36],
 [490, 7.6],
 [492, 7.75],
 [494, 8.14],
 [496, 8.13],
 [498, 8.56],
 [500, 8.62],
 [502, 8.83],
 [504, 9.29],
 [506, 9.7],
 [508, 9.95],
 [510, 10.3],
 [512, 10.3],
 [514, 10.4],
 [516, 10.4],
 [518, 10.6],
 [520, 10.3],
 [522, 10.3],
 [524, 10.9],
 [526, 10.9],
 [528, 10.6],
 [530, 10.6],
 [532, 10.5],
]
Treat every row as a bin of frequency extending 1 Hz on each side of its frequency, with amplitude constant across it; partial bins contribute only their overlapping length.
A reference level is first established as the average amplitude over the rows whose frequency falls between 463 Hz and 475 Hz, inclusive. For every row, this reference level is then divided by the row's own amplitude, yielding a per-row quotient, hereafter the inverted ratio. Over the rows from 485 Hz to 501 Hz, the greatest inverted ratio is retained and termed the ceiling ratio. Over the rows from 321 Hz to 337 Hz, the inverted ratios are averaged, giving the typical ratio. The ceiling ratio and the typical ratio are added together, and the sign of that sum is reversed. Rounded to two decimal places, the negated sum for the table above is -2.22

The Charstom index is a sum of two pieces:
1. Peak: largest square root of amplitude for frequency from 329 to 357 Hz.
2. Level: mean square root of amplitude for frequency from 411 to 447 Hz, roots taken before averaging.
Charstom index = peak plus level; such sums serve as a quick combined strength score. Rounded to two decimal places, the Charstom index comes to 5.80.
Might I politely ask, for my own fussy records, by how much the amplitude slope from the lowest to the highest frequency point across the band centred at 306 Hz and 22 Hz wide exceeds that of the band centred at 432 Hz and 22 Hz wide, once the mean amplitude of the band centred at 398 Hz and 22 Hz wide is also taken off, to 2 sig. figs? -6.7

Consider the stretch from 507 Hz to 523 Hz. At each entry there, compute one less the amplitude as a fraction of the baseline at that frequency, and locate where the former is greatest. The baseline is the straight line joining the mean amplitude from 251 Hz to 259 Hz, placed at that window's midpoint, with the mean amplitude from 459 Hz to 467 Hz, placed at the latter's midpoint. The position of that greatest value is 508 Hz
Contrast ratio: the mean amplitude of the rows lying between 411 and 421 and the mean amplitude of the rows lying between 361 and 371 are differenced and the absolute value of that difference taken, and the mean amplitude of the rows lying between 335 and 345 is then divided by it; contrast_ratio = 4.5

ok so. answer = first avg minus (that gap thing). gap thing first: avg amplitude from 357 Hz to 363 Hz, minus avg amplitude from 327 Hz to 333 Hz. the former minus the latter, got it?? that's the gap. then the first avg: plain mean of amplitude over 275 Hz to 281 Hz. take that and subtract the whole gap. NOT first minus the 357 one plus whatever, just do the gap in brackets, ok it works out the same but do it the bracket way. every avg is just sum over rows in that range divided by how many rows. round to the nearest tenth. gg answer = 8.0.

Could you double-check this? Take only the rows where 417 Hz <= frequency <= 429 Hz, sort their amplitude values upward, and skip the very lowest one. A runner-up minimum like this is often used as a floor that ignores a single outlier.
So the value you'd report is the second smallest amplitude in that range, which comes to 6.82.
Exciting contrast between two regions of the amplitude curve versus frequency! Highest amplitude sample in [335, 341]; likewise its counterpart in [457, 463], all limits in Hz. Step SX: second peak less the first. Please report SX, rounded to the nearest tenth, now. 1.8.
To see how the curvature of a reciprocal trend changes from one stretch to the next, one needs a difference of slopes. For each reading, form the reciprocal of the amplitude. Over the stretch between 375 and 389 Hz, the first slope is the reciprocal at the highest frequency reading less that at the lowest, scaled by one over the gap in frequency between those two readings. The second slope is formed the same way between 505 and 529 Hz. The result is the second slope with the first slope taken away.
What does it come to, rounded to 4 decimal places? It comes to -0.0021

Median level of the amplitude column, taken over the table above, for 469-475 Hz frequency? 8.5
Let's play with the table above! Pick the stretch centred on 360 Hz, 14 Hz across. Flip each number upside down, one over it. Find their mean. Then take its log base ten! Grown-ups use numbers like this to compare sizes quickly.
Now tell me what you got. -0.90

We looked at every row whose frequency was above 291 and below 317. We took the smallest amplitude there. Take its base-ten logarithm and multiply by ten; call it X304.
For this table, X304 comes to 8.8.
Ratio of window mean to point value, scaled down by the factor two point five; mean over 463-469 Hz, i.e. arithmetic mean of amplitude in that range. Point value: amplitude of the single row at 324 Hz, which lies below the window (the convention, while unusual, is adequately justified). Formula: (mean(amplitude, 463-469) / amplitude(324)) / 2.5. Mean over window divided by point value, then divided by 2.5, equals 0.43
